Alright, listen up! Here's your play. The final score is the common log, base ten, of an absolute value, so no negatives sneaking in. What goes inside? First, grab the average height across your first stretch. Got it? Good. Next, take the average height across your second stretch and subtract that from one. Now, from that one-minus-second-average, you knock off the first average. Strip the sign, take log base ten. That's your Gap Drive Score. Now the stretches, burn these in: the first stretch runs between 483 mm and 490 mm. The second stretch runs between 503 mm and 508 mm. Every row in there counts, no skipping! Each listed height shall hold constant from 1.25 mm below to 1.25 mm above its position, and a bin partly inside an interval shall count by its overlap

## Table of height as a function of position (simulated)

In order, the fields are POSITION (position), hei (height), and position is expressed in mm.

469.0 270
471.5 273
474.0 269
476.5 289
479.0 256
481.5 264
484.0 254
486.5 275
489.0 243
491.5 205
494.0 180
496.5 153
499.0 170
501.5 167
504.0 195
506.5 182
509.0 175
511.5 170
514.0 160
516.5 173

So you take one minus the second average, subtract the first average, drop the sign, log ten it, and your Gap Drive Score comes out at 2.65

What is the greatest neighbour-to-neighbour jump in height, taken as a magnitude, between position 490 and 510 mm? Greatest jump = 28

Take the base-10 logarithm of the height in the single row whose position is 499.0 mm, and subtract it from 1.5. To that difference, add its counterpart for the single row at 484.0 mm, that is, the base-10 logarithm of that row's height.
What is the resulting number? 1.67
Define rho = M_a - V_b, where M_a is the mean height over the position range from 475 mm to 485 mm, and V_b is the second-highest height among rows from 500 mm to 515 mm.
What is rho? 84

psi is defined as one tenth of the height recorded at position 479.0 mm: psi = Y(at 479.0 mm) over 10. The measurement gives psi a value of 25.6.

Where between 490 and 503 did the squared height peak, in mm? 491.5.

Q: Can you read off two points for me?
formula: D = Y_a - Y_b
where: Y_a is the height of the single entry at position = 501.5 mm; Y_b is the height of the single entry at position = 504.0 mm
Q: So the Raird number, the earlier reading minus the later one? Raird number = -28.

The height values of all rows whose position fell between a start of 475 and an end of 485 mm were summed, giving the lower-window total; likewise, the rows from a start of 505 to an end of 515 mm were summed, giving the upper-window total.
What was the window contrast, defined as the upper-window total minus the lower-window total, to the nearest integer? -376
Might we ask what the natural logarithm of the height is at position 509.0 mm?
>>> 5.16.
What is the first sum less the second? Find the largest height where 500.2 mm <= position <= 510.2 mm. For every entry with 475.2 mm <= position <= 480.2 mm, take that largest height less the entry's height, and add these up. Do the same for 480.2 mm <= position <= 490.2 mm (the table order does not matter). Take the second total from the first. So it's 101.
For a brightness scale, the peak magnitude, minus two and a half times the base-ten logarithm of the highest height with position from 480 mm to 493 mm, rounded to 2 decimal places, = -6.10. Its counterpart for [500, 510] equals -5.73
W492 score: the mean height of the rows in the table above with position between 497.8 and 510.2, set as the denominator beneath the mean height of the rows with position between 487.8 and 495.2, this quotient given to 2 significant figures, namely 1.2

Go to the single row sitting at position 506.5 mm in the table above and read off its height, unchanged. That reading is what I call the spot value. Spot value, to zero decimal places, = 182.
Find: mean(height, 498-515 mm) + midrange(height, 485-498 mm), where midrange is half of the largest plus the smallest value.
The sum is 388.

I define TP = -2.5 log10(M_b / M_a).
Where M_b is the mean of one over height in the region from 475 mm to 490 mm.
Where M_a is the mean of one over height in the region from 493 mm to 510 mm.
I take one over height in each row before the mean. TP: 0.45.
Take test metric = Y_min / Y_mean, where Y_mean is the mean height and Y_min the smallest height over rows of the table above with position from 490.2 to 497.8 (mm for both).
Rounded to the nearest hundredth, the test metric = 0.85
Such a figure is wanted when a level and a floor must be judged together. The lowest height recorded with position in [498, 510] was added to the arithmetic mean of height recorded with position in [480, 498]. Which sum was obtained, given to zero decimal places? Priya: 392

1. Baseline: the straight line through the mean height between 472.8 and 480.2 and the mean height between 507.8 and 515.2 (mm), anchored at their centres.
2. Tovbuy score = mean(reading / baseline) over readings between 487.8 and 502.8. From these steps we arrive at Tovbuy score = 0.86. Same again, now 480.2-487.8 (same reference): 1.06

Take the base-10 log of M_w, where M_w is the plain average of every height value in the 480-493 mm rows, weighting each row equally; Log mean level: 2.39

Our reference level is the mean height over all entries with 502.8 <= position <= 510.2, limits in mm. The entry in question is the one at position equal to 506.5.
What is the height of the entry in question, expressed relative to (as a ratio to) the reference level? 1.0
